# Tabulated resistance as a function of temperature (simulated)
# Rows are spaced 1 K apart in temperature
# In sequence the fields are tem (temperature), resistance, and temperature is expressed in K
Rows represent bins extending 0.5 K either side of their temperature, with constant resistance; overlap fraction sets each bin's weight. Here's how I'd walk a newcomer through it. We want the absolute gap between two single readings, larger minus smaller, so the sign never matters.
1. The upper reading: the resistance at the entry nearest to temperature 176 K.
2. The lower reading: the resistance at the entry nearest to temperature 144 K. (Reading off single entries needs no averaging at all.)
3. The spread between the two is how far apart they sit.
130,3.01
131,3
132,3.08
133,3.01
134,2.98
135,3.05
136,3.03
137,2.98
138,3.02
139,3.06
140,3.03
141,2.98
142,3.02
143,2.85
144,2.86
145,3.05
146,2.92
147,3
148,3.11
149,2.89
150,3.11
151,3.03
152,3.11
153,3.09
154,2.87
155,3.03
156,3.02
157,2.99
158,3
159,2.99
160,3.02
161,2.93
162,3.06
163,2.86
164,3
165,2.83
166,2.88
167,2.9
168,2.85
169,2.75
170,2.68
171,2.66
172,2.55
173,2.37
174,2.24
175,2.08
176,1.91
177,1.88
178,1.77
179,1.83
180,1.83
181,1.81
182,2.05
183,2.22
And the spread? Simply 0.95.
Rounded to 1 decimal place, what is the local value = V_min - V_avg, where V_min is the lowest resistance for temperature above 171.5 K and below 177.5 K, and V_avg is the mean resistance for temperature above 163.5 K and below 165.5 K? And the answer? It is -1.0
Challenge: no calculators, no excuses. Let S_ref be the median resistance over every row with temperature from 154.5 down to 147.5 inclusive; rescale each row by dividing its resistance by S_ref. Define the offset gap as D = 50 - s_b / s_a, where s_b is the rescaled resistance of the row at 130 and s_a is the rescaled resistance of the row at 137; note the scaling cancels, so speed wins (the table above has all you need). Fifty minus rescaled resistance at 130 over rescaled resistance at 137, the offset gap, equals 49.0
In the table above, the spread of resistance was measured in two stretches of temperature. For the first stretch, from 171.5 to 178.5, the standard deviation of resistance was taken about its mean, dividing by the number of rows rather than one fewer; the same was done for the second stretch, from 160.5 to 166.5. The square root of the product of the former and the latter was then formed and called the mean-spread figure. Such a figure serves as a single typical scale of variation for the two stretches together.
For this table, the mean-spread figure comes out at 0.15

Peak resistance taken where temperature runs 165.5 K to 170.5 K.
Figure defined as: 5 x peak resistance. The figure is 14.5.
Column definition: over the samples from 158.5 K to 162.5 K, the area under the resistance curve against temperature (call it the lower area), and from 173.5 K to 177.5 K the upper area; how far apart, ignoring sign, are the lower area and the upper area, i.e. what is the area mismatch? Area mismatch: 3.9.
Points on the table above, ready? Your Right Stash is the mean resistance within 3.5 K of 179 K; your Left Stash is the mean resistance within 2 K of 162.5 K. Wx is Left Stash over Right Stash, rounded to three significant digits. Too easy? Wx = 1.59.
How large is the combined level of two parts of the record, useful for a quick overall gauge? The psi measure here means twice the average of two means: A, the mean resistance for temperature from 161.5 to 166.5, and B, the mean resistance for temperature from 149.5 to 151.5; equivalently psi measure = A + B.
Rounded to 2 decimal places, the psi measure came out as 6.00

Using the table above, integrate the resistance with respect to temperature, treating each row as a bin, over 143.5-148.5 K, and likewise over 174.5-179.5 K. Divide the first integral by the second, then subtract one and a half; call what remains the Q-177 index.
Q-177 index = 0.08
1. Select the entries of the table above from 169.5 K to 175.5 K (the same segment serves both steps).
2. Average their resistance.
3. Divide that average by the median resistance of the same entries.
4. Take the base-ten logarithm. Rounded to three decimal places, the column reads -0.005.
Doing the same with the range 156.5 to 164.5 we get -0.002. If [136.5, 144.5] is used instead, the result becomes -0.004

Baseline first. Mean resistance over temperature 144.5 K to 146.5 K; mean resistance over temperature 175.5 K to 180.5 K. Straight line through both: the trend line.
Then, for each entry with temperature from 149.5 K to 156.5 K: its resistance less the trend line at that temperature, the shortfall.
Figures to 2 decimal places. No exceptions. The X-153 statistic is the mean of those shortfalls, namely 0.32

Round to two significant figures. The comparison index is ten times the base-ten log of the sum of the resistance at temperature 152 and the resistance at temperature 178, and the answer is 6.9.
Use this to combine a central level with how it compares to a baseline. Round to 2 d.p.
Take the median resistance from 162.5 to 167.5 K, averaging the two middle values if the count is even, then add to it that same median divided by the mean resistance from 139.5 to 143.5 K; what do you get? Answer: 3.85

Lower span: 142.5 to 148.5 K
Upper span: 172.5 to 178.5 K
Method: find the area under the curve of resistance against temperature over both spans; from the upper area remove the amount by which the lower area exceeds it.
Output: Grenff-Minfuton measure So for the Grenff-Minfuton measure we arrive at 6.7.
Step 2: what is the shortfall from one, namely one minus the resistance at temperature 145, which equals -2.05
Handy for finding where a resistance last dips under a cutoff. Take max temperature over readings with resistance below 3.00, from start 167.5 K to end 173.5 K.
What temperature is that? 173 K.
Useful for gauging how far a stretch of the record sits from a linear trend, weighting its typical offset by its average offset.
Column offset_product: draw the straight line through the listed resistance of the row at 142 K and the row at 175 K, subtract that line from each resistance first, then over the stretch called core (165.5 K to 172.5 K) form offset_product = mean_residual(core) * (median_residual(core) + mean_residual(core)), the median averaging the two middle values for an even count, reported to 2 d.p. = 0.50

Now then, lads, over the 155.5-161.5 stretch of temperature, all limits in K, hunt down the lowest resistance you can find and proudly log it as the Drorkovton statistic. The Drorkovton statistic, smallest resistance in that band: 2.93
